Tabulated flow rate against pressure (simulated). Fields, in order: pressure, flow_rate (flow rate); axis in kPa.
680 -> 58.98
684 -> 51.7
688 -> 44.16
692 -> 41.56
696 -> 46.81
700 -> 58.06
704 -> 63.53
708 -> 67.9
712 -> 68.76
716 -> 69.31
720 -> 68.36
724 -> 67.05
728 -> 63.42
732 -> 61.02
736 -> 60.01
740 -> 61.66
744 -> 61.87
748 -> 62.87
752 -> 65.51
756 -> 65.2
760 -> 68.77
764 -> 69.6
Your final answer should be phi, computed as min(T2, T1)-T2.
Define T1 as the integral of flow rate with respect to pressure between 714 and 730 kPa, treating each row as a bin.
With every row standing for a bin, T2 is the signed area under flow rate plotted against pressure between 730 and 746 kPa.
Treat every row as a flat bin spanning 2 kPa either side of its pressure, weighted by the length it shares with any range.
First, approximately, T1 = 1073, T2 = 978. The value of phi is 0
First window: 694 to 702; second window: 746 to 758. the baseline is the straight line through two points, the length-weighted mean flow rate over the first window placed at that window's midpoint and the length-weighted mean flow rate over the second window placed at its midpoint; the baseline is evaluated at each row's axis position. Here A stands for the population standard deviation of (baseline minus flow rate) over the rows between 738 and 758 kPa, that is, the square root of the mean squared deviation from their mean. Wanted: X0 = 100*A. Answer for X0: 66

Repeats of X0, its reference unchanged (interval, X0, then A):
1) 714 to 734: 437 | 4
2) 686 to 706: 734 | 7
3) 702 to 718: 145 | 1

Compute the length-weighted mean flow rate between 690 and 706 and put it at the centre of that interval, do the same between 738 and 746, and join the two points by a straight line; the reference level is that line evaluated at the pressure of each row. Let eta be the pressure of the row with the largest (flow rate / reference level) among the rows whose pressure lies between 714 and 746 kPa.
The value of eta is 716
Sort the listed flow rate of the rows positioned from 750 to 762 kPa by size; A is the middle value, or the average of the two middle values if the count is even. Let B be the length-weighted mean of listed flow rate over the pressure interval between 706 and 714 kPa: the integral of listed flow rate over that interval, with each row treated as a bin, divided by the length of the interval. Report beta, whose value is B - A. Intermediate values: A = 66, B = 68.3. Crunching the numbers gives 3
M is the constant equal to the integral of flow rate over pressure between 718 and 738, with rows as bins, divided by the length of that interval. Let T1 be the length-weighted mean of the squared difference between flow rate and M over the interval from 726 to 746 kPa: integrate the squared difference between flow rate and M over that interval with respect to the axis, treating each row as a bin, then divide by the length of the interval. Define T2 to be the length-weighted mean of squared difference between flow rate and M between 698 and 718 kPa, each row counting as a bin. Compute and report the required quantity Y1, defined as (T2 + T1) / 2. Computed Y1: 14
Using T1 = 7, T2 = 20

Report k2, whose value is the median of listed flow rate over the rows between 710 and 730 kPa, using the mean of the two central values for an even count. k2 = 68.4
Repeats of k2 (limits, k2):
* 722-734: 63.4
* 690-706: 52.4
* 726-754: 61.9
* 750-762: 65.5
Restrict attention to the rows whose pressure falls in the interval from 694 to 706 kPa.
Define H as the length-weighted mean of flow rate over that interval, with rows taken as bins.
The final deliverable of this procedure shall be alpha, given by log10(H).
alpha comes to 1.75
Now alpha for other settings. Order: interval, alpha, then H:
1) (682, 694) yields 1.66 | 45.8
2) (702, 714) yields 1.82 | 66.7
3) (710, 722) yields 1.84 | 68.8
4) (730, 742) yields 1.78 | 60.9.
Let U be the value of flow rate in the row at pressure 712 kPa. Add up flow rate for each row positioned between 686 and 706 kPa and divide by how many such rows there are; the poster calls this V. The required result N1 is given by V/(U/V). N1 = 38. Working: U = 68.76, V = 51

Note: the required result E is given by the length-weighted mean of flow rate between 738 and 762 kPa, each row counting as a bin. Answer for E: 64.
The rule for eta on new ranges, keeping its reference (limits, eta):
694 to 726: 708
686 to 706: 704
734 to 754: 752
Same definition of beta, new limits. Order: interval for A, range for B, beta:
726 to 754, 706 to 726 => 6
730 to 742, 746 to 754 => 3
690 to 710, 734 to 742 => 3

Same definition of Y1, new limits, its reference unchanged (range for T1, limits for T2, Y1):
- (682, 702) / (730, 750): 141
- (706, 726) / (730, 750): 13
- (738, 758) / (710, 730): 10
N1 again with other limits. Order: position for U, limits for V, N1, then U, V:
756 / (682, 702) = 36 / 65.2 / 48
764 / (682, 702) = 34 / 69.6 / 48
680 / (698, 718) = 73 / 58.98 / 66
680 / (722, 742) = 67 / 58.98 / 63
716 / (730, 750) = 55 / 69.31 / 61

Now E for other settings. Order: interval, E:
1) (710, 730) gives 67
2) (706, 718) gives 69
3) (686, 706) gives 51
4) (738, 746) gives 62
